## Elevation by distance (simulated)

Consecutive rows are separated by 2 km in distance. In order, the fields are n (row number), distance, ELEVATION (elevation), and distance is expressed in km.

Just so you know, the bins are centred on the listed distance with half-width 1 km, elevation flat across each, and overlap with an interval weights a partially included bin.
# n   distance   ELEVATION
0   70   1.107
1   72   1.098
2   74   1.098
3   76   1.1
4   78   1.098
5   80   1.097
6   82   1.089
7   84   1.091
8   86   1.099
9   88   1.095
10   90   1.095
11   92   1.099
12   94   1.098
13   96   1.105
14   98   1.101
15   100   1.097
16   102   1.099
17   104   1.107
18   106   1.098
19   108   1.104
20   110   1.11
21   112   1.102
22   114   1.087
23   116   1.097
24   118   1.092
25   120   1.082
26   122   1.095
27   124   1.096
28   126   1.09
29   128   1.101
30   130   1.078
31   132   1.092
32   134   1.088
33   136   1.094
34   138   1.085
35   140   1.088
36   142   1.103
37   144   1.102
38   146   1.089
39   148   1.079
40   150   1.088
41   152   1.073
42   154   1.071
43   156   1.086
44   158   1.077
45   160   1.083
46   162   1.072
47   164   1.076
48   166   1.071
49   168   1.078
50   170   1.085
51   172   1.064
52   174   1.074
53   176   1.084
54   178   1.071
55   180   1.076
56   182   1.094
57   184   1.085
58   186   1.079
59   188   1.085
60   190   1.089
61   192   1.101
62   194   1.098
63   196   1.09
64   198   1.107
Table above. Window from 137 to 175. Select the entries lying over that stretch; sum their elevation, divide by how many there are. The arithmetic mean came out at 1.08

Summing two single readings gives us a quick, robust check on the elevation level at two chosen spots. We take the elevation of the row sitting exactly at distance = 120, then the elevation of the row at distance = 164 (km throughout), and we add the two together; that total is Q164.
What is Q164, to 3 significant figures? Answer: 2.16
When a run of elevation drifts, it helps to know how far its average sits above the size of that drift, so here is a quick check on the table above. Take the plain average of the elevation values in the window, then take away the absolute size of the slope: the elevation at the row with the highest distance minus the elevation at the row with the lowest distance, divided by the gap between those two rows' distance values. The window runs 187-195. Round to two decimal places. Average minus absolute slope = 1.09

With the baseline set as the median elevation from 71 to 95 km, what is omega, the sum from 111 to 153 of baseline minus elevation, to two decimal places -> 0.16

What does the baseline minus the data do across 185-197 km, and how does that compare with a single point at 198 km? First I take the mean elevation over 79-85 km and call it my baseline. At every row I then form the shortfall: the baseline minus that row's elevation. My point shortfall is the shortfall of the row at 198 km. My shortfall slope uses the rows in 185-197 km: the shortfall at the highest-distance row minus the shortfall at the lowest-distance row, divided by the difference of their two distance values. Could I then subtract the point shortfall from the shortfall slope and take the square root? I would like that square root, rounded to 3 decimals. 0.116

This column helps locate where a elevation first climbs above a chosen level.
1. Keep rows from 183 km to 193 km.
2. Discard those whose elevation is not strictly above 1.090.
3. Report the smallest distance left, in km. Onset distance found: 192 km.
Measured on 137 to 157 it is 142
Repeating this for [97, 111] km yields 98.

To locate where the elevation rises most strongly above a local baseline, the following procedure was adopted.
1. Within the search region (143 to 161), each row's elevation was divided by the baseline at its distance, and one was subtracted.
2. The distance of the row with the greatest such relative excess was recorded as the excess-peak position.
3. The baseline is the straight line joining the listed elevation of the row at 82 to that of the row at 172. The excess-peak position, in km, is 144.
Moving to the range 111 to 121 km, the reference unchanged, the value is 112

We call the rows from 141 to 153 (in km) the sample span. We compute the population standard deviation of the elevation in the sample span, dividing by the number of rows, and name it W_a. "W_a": 0.011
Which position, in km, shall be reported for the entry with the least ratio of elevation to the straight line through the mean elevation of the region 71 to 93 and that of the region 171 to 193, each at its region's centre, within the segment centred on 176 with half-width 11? 172 km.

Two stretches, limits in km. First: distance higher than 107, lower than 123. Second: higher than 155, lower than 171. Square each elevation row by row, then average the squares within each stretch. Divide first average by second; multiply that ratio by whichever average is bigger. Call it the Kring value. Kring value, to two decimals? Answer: 1.24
